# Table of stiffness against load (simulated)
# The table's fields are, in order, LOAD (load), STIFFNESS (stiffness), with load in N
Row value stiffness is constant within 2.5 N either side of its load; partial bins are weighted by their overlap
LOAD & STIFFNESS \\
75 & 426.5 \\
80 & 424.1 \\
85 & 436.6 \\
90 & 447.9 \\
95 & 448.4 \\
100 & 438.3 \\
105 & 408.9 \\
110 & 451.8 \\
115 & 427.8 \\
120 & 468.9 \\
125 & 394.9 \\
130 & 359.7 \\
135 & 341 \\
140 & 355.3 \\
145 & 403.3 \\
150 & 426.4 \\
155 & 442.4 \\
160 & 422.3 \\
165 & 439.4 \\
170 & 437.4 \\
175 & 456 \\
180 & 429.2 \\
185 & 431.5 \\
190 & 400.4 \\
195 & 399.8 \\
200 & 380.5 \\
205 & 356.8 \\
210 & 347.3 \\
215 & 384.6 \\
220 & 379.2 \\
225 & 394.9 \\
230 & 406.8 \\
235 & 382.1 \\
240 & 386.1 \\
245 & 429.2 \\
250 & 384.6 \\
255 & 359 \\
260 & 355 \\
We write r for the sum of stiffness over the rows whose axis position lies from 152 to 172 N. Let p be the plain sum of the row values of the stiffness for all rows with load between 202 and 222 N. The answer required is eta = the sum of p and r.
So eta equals 3209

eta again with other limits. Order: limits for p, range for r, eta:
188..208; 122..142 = 2988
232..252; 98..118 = 3309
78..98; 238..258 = 3316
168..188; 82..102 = 3525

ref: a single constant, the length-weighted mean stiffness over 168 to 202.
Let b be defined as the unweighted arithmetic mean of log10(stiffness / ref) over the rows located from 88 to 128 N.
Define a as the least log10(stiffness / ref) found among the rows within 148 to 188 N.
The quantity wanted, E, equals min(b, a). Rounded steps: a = 0.00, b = 0.02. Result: 0.00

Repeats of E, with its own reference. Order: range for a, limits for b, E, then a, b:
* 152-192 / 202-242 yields -0.04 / -0.02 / -0.04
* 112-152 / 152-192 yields -0.09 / -0.09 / 0.01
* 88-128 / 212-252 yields -0.03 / -0.03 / -0.03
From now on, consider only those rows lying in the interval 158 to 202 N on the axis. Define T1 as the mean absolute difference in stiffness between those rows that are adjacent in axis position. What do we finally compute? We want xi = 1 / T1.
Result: 0.07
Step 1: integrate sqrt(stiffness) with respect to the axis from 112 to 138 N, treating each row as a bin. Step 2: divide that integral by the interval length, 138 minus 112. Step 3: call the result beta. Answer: 19.9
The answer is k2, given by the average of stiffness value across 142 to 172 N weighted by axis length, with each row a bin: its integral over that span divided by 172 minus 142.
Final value 427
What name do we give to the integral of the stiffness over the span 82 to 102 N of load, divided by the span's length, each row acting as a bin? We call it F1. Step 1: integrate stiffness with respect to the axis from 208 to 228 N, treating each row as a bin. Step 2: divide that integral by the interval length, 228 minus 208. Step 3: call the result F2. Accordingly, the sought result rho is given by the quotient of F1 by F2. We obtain 1.17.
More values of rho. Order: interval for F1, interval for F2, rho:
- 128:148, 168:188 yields 0.84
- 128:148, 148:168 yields 0.85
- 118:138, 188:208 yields 1.01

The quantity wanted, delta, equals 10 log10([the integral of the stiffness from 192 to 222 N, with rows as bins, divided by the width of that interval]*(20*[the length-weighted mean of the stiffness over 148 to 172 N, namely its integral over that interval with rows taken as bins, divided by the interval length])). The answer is 65.1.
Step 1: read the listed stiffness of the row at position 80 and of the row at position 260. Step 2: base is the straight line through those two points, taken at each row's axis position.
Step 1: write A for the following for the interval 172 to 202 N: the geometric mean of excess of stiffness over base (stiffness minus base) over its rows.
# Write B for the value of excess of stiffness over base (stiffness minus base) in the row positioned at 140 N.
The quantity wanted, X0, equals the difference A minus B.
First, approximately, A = 22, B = -46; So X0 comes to 68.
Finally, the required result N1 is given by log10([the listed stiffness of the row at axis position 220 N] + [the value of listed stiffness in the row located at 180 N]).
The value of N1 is 2.91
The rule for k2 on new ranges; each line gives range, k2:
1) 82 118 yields 437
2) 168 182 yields 441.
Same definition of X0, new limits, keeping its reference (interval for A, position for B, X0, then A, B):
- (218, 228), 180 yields -28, 15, 43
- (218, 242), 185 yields -27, 21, 48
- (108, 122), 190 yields 16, 34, 19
